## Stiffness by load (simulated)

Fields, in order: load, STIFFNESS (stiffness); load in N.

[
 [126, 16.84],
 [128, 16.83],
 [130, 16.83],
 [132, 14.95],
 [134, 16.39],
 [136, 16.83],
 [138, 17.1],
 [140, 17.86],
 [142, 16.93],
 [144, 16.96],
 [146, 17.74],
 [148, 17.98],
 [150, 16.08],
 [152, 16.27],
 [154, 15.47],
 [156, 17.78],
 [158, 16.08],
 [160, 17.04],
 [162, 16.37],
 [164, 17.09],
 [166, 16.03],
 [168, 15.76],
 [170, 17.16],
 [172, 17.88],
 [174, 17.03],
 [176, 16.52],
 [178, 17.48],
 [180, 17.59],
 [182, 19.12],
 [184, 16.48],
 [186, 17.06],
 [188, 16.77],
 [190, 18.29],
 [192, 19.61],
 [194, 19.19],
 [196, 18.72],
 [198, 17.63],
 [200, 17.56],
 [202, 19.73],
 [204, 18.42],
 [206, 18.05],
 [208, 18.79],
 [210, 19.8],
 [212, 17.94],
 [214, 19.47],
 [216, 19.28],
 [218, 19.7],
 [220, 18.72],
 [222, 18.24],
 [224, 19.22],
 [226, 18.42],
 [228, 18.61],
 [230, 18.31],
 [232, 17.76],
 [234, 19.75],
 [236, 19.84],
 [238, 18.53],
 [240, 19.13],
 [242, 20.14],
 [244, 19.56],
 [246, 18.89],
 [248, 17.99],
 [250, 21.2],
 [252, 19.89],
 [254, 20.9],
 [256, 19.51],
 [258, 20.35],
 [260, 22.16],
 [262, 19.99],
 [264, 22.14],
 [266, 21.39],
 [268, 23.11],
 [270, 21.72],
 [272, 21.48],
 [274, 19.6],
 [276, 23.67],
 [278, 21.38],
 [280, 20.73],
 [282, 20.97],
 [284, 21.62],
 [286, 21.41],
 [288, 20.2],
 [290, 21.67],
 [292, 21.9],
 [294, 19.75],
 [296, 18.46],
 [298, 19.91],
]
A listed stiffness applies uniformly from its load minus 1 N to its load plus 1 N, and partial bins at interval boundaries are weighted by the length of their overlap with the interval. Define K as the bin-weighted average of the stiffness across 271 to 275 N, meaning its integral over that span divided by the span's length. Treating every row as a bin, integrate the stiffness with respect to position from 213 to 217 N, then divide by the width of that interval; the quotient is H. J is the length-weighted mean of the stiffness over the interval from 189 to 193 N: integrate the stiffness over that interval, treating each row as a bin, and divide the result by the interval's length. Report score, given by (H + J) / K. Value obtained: 1.9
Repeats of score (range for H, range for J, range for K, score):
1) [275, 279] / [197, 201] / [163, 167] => 2.4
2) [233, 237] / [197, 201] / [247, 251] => 1.9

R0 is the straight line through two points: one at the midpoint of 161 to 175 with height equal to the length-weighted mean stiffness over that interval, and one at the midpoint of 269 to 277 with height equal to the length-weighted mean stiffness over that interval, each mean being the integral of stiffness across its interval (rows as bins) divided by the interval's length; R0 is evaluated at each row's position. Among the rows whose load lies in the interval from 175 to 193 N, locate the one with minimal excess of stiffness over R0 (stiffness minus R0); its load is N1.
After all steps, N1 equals 184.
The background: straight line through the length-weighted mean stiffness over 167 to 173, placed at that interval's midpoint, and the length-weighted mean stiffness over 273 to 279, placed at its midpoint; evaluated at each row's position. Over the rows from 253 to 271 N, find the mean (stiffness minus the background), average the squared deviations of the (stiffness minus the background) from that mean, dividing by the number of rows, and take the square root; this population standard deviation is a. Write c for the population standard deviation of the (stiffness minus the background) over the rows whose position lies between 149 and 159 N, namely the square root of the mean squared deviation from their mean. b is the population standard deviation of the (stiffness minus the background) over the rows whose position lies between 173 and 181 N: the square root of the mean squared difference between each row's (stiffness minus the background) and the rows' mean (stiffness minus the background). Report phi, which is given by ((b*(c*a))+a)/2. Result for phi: 0.62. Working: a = 0.97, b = 0.36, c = 0.75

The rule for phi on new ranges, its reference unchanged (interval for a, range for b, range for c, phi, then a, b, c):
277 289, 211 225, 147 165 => 0.41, 0.55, 0.62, 0.83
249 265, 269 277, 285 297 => 1.29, 0.90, 1.41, 1.32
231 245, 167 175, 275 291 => 0.62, 0.71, 0.70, 1.07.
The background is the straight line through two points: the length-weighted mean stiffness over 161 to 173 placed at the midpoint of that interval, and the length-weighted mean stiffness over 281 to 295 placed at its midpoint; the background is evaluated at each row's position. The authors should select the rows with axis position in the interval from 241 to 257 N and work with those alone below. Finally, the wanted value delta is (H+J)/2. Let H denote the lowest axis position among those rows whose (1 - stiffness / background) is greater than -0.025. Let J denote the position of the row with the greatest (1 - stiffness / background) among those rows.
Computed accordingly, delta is 246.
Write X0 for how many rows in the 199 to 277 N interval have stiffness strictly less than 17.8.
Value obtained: 2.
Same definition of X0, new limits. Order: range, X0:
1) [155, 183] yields 12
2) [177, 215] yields 7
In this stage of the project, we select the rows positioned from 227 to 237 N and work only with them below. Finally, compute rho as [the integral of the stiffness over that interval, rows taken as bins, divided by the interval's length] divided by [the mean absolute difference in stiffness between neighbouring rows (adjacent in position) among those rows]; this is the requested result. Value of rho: 25.7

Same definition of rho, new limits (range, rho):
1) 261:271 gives 14.4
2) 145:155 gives 21.4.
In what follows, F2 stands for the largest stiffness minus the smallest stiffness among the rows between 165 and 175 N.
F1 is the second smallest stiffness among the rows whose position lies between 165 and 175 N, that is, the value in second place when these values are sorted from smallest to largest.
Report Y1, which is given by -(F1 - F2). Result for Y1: -13.9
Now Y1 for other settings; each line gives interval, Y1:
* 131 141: -13.5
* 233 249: -16.4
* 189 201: -15.6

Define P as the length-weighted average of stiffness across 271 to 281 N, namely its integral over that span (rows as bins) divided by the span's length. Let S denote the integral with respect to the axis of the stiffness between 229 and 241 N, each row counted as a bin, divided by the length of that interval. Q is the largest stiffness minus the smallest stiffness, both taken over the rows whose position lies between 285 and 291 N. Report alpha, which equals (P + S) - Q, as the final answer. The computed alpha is 38.8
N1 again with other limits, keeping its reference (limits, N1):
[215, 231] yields 230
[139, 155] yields 154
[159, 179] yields 168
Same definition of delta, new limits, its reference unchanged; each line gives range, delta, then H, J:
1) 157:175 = 163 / 158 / 168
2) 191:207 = 199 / 198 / 200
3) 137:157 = 152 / 150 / 154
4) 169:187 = 177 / 170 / 184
